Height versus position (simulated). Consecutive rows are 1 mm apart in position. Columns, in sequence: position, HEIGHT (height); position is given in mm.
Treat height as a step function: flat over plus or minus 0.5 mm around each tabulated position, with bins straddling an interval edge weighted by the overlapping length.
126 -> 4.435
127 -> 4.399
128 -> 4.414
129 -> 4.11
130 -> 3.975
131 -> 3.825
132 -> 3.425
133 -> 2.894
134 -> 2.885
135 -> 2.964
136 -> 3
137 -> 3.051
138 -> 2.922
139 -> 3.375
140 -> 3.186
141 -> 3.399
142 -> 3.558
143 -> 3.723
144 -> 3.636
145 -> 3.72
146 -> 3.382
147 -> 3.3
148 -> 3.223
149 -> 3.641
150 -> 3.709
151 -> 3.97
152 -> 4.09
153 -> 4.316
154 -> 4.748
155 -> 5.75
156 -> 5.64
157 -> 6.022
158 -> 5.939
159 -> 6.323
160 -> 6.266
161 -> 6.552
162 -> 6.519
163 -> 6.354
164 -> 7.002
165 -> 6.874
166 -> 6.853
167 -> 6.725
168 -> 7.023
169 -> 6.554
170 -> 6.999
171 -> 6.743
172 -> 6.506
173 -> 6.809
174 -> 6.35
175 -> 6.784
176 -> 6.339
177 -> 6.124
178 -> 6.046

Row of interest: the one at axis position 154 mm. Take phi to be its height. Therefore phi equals 4.748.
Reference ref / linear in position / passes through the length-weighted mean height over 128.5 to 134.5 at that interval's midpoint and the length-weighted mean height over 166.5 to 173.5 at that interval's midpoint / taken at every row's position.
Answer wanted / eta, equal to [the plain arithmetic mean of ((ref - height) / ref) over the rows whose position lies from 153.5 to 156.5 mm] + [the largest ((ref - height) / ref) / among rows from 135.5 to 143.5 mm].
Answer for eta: 0.30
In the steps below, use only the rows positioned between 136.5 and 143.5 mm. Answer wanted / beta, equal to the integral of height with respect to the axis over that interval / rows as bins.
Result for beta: 23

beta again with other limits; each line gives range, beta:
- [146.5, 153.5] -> 26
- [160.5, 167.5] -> 47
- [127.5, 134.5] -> 26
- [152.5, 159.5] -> 39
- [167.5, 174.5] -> 47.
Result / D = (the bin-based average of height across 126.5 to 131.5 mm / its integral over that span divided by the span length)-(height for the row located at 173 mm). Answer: -2.7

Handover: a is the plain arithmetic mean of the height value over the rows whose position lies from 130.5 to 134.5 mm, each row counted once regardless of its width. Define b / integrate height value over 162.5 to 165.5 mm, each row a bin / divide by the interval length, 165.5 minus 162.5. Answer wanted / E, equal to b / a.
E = 2.1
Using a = 3.3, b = 6.7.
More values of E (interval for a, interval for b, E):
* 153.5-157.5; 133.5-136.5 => 0.5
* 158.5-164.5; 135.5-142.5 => 0.5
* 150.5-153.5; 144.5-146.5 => 0.9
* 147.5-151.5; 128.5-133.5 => 1.0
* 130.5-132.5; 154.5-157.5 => 1.6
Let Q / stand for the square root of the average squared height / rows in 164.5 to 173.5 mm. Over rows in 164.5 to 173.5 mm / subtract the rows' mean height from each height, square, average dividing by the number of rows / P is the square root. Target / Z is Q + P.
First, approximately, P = 0.167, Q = 7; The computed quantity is 7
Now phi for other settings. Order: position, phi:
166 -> 6.853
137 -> 3.051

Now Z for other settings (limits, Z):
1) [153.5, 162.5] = 7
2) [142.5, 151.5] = 4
